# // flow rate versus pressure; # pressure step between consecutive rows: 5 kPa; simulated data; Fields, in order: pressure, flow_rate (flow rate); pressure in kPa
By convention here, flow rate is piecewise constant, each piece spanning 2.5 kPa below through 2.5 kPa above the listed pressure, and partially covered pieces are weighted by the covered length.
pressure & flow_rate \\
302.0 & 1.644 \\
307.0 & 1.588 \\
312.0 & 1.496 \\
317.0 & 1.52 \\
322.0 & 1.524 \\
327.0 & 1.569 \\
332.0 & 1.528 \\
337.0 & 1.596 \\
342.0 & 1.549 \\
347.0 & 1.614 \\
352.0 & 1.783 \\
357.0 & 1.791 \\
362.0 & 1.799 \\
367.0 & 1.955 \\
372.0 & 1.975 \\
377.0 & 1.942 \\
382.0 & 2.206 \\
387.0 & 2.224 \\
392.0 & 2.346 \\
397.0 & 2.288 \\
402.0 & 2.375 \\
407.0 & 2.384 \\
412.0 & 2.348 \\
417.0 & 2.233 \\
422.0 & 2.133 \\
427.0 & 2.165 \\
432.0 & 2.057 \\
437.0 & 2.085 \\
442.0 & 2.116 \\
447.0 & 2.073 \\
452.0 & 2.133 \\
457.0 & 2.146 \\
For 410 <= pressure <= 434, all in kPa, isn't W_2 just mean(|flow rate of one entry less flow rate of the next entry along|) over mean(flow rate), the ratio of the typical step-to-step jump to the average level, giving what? 0.0406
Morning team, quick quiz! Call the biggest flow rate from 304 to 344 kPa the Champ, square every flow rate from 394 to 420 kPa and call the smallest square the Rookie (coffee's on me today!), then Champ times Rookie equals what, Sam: 8.0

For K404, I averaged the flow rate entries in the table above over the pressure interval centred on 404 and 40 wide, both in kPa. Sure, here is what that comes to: 2.3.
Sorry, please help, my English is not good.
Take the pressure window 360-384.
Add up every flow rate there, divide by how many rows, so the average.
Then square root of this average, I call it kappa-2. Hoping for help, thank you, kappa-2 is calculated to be 1.41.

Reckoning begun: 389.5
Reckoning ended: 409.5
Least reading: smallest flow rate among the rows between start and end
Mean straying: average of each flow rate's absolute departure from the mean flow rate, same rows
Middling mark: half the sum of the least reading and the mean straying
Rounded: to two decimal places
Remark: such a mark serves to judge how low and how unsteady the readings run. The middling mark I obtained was 1.16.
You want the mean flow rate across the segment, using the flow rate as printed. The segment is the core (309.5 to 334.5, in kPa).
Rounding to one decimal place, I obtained 1.5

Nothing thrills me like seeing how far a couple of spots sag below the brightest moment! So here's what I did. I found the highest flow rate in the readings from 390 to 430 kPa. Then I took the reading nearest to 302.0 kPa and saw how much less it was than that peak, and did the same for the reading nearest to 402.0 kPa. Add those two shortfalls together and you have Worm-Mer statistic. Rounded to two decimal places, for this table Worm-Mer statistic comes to 0.75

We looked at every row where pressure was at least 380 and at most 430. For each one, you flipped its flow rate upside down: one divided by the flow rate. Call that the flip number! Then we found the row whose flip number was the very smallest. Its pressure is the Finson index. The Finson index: 407.0 kPa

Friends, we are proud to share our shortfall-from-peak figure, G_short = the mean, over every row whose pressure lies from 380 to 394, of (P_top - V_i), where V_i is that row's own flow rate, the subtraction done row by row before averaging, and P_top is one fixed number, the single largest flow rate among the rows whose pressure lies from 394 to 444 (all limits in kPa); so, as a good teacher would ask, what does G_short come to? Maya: 0.13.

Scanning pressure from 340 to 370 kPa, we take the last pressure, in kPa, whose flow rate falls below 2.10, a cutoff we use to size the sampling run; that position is 367.0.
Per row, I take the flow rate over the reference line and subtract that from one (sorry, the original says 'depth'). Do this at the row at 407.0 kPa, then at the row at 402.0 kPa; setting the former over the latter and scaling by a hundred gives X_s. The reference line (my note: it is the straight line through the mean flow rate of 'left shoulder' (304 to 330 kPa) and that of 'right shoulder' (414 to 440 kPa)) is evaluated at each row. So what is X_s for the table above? 94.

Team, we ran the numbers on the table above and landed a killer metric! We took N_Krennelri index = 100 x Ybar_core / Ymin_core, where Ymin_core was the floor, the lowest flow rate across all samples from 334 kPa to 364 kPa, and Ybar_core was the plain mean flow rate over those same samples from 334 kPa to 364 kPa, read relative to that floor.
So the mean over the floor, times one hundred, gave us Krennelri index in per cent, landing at 109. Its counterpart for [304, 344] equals 103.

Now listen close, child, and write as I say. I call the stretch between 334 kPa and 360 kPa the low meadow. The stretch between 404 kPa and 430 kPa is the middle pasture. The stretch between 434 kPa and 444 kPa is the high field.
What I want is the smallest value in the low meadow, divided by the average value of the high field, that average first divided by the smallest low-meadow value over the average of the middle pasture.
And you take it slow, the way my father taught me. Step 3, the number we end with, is 0.51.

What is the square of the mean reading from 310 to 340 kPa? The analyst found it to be 2.4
